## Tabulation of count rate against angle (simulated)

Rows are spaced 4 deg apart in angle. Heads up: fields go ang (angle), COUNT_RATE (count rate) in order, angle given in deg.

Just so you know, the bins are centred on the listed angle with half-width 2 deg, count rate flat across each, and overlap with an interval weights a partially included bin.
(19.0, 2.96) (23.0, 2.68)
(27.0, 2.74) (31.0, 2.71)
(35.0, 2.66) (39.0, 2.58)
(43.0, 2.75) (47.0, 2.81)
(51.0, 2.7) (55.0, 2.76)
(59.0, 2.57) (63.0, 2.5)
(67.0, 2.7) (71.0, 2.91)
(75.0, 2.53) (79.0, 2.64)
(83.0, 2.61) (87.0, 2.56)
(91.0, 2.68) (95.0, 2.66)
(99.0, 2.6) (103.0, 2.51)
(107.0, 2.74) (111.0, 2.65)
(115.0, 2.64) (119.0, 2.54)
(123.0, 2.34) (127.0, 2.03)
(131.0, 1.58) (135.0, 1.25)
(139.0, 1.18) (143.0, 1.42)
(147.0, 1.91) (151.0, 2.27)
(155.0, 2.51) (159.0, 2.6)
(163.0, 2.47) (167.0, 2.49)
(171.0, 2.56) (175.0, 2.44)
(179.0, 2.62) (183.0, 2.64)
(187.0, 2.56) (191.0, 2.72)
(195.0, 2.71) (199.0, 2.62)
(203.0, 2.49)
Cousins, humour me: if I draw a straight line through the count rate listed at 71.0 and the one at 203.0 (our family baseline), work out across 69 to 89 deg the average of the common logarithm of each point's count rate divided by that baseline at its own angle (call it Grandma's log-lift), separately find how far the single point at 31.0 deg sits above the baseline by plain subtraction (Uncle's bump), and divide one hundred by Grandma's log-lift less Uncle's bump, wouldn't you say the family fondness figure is 345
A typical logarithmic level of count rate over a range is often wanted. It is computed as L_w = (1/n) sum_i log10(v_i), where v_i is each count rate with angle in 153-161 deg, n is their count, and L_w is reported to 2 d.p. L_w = 0.41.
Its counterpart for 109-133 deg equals 0.35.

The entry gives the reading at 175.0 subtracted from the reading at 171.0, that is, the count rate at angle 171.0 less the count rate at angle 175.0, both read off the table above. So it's 0.12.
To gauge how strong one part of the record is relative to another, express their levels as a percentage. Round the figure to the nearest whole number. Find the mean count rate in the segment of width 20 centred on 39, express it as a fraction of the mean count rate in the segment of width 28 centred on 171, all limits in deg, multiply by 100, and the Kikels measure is 106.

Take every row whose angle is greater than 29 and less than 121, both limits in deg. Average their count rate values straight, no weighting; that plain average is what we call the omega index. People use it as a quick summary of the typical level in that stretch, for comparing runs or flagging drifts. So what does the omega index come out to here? 2.65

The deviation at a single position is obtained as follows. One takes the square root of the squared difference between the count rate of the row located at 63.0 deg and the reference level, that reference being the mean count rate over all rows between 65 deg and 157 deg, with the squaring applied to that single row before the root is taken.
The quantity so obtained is 0.18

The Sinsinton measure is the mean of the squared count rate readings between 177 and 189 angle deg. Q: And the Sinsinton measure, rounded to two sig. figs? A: 6.8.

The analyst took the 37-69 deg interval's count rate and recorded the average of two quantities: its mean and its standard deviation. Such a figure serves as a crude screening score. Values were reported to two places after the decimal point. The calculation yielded 1.39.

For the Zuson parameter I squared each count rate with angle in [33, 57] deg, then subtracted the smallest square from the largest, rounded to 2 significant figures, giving 1.2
